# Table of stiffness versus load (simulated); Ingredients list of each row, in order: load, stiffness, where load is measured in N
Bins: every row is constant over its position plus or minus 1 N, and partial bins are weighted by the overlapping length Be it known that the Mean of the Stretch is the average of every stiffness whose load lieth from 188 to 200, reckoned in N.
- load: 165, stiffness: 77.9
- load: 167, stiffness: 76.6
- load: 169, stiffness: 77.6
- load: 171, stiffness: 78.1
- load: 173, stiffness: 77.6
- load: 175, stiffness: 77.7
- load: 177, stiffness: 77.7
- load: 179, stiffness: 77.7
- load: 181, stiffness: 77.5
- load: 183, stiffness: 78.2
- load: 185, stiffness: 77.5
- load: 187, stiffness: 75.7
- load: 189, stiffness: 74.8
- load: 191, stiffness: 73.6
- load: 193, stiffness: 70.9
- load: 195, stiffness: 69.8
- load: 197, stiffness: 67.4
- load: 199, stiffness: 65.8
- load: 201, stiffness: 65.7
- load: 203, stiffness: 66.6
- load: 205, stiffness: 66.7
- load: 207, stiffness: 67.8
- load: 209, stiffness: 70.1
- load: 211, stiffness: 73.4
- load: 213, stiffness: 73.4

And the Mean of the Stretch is 70.4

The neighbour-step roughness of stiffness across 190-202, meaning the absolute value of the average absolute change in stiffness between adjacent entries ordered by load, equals 1.6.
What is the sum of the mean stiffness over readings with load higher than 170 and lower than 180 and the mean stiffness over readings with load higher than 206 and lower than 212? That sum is 148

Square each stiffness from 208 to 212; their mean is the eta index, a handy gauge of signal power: 5151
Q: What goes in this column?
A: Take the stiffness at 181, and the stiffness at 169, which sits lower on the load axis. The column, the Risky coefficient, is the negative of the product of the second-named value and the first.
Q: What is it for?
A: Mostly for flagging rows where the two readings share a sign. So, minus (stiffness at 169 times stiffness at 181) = -6014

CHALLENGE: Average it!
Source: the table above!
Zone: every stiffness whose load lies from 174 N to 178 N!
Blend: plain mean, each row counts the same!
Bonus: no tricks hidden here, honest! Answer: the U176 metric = 77.7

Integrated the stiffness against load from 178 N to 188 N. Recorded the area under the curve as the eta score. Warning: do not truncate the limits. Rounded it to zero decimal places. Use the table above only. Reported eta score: 773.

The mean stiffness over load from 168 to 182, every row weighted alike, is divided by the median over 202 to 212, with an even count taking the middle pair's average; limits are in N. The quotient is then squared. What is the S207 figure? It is 1.31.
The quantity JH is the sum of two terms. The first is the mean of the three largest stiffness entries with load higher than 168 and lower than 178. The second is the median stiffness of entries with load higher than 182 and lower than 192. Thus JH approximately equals 154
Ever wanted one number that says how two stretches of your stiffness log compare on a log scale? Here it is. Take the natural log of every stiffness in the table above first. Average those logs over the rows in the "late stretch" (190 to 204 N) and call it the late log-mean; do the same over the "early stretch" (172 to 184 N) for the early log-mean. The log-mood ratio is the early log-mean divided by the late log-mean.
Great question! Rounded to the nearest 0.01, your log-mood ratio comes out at 1.03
